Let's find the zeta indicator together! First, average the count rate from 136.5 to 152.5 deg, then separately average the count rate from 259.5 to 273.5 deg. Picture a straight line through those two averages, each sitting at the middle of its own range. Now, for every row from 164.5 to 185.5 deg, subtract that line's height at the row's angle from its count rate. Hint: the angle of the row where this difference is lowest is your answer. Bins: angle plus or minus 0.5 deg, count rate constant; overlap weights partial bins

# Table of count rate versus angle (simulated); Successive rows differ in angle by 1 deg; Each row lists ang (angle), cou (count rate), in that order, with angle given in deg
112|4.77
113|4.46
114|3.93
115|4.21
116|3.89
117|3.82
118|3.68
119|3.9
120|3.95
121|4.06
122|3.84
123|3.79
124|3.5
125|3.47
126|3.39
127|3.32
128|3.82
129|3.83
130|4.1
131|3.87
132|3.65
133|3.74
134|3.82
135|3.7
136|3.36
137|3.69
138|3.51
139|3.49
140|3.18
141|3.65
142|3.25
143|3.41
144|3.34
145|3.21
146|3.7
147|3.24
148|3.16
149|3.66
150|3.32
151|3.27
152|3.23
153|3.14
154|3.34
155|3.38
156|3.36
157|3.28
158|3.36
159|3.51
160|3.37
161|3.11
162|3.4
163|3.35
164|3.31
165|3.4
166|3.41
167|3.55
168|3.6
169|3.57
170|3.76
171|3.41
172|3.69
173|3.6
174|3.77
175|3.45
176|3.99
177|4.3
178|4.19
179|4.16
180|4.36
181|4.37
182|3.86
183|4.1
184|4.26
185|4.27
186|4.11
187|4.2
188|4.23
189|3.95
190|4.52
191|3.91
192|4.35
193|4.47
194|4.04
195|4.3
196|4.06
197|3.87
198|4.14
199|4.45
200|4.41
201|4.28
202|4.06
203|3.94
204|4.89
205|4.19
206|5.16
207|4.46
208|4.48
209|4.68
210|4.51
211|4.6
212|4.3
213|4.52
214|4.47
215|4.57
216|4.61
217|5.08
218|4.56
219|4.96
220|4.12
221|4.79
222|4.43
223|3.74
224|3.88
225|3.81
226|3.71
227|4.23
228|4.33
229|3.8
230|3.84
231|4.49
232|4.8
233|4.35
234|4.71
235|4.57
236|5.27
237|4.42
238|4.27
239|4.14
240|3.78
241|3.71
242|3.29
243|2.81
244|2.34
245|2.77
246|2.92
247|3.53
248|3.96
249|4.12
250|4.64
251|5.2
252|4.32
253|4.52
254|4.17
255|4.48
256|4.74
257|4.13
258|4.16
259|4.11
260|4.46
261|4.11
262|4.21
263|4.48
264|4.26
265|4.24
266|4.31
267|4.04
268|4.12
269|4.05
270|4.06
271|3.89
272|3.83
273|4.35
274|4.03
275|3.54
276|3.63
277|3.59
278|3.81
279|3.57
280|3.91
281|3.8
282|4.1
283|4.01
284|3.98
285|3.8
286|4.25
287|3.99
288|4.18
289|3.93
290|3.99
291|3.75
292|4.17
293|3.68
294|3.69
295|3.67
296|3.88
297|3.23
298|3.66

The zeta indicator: 171 deg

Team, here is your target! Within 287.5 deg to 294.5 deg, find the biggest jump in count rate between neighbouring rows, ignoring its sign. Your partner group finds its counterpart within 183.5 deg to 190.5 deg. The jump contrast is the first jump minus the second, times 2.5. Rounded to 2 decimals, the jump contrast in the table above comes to -0.20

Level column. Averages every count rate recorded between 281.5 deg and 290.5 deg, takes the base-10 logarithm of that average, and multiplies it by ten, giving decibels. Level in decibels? 6.05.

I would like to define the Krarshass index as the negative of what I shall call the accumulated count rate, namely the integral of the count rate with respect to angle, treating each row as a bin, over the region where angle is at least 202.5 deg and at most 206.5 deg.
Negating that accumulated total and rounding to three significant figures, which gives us -18.2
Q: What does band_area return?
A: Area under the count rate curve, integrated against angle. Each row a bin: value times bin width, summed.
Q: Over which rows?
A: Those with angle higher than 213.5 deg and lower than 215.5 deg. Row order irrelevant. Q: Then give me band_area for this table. 9.0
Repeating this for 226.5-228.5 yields 8.6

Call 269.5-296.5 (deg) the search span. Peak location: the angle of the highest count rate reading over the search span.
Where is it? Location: 273 deg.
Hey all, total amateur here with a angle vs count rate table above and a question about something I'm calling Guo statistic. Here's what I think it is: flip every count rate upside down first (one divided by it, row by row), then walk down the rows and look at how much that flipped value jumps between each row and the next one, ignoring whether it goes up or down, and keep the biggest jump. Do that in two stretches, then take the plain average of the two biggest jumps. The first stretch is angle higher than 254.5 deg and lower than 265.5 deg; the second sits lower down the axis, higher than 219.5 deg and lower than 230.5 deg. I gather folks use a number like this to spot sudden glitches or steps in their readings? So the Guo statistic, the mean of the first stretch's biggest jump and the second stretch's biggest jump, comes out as 0.0364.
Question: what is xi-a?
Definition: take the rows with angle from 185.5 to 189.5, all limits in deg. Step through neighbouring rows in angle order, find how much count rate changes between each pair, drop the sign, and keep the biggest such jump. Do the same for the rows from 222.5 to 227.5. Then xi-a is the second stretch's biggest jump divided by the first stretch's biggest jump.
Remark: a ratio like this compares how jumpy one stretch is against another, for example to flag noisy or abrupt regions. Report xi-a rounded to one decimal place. 1.9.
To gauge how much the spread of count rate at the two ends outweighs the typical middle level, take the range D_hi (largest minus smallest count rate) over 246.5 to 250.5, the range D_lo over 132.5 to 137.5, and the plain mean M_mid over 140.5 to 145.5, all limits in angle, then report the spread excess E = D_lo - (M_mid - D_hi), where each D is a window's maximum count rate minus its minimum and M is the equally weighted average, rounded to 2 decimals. -1.80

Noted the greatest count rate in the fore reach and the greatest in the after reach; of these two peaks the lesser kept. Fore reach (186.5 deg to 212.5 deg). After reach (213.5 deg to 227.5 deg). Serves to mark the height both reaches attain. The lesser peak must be 5.1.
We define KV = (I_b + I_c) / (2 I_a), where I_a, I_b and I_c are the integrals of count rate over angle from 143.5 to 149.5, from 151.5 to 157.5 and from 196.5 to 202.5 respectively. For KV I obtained 1.11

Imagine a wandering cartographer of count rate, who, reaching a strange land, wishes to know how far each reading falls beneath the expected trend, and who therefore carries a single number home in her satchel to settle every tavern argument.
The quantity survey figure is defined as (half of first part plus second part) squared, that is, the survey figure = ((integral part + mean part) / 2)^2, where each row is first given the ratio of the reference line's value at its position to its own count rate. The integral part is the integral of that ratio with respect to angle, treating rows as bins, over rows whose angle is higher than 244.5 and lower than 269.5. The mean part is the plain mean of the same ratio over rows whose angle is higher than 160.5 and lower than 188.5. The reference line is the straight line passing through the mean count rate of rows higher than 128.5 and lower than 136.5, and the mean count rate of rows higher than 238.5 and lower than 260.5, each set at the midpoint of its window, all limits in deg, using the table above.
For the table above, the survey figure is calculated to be 157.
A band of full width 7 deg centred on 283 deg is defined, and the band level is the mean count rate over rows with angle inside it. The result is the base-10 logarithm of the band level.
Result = 0.60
